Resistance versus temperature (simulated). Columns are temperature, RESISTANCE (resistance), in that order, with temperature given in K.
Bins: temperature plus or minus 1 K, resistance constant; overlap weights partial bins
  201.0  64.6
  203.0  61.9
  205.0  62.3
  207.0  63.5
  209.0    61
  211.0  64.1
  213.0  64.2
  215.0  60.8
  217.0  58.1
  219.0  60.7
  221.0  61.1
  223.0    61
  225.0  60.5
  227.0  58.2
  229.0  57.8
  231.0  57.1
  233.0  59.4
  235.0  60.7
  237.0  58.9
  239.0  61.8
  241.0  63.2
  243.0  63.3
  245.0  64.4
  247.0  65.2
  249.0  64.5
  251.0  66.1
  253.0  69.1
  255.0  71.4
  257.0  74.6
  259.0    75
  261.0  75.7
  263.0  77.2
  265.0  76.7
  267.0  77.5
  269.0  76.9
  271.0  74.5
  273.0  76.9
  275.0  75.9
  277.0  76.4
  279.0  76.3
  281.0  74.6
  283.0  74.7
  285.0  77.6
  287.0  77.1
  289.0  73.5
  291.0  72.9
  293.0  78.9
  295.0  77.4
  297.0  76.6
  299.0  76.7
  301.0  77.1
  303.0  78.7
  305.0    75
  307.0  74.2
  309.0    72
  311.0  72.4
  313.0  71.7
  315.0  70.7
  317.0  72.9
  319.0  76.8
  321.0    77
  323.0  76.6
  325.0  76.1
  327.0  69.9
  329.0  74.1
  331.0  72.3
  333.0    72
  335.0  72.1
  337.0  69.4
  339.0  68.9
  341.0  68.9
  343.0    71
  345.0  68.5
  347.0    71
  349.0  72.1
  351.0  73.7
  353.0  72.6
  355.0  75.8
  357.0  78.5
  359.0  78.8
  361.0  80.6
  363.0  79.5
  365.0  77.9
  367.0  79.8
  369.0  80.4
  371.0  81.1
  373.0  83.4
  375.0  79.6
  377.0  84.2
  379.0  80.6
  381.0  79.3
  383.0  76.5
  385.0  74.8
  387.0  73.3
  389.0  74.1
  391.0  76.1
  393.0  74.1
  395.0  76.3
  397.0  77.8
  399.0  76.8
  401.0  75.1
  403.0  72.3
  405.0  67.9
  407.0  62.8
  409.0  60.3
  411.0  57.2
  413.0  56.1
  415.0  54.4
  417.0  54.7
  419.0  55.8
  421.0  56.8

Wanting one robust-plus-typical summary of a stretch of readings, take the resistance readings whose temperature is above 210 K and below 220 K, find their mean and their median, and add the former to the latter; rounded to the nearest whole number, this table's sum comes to 122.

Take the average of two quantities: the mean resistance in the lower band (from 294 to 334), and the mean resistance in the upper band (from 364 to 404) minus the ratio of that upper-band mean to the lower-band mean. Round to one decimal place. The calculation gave 75.6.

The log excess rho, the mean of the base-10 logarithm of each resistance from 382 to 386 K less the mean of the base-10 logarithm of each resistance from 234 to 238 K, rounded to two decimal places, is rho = 0.10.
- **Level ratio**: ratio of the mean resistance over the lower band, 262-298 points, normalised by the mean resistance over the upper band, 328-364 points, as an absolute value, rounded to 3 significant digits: 1.04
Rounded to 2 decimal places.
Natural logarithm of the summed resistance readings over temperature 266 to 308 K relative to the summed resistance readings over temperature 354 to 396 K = -0.03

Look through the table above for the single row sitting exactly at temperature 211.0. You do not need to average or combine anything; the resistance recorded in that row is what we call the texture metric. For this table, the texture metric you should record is 64.1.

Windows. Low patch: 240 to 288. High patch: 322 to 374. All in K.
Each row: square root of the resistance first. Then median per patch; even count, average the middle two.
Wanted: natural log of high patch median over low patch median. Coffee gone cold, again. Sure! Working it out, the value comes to -0.006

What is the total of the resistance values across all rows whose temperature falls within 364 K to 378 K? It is 566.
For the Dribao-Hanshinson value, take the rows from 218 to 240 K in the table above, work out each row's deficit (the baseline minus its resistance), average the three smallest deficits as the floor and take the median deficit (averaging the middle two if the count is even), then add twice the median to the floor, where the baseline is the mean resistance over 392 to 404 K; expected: 44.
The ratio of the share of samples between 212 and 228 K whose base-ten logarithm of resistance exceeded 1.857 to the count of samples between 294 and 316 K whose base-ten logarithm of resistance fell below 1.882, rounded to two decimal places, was 0.00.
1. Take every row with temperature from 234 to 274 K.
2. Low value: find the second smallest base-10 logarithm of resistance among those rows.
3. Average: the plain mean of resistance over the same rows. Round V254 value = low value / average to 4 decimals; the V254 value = 0.0256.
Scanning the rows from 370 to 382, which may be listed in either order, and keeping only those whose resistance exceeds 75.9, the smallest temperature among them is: 371.0 K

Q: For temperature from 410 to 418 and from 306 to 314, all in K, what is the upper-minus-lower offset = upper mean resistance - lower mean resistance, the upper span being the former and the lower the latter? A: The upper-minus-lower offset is -17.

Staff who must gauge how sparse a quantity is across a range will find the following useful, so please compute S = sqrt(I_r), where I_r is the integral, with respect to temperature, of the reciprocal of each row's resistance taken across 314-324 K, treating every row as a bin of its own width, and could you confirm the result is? 0.366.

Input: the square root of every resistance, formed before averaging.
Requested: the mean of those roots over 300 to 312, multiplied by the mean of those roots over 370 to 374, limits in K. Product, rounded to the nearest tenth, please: 78.5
